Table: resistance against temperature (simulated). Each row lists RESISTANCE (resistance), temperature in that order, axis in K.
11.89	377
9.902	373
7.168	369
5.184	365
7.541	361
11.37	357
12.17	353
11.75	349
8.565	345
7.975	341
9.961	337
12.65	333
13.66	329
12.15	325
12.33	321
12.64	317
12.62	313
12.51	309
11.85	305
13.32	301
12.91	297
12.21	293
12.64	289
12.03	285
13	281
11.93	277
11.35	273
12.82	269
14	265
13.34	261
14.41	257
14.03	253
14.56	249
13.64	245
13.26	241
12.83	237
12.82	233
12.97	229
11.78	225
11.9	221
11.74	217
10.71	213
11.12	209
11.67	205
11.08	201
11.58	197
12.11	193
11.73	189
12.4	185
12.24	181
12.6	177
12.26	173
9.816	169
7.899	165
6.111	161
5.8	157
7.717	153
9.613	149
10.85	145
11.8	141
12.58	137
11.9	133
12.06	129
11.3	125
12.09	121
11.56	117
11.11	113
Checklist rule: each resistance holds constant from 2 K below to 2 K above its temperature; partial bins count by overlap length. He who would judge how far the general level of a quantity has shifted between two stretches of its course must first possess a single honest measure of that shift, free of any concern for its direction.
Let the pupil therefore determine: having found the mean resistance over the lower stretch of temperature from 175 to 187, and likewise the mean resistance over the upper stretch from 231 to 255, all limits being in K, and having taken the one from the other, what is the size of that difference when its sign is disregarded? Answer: 1.1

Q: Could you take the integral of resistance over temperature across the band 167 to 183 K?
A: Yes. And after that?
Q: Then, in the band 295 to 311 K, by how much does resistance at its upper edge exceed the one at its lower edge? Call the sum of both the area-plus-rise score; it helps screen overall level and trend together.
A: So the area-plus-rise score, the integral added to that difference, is 187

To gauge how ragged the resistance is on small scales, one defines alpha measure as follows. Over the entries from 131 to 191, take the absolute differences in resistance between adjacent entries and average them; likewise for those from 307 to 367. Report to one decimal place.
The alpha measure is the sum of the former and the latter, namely 2.5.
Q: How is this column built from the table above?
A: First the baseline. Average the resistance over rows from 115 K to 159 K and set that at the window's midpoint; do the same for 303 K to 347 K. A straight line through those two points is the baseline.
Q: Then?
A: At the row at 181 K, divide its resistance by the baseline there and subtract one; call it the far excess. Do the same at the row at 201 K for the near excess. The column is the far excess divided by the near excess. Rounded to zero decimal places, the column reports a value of 11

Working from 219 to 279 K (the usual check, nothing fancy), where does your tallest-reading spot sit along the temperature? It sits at 249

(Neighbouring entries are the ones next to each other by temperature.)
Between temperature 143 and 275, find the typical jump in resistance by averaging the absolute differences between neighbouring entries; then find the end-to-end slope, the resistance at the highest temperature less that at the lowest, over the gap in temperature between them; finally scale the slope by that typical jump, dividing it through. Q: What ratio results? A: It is 0.0049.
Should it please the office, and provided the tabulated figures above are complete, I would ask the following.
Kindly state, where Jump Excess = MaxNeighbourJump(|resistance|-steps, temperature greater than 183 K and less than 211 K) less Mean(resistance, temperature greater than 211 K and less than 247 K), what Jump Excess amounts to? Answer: -12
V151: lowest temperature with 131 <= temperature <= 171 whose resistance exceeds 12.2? 137 K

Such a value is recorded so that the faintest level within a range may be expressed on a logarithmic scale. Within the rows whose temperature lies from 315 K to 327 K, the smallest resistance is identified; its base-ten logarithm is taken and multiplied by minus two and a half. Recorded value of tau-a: -2.71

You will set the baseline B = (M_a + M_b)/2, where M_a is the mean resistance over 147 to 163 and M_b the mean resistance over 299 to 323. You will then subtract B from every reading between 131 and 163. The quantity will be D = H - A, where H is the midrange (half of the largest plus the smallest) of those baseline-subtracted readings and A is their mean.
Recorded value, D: -0.36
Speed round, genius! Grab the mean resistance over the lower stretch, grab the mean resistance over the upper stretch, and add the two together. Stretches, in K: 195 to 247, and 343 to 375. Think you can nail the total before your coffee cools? 21.3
